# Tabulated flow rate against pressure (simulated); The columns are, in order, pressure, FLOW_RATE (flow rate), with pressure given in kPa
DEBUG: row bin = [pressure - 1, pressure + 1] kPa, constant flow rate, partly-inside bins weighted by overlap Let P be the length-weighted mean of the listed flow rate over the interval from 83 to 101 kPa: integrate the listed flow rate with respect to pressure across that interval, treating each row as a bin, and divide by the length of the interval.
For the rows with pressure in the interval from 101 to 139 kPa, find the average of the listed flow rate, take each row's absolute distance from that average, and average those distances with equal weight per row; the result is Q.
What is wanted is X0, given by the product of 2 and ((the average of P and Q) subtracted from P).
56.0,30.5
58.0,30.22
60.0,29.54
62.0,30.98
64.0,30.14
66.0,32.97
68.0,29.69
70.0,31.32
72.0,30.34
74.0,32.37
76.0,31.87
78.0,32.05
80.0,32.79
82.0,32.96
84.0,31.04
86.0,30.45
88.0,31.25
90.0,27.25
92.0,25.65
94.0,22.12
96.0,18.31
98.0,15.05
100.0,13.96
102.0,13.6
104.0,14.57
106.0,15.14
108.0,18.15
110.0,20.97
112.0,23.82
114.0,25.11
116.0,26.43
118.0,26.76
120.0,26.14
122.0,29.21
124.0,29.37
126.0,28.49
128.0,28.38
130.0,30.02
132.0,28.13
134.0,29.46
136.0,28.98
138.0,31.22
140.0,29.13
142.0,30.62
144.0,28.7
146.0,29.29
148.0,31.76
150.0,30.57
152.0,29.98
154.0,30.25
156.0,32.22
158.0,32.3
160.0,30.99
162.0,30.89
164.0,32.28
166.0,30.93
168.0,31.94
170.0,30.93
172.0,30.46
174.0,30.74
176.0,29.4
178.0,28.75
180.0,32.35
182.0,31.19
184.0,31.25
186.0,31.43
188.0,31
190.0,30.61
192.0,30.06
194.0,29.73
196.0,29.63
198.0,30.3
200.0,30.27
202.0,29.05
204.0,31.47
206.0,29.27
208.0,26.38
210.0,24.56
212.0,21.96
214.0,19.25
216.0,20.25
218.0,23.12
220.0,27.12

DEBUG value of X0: 19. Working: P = 23.9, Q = 4.57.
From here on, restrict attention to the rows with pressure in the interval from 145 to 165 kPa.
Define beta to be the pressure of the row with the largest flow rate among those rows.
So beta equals 158.0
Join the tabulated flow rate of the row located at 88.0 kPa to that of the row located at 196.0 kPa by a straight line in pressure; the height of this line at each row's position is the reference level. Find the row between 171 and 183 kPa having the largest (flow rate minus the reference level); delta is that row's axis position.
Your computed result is 180.0 kPa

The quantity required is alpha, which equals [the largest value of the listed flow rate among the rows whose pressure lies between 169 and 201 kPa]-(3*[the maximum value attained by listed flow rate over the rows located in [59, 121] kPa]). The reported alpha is -66.6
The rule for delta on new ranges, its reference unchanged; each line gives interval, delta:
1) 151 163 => 158.0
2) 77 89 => 82.0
